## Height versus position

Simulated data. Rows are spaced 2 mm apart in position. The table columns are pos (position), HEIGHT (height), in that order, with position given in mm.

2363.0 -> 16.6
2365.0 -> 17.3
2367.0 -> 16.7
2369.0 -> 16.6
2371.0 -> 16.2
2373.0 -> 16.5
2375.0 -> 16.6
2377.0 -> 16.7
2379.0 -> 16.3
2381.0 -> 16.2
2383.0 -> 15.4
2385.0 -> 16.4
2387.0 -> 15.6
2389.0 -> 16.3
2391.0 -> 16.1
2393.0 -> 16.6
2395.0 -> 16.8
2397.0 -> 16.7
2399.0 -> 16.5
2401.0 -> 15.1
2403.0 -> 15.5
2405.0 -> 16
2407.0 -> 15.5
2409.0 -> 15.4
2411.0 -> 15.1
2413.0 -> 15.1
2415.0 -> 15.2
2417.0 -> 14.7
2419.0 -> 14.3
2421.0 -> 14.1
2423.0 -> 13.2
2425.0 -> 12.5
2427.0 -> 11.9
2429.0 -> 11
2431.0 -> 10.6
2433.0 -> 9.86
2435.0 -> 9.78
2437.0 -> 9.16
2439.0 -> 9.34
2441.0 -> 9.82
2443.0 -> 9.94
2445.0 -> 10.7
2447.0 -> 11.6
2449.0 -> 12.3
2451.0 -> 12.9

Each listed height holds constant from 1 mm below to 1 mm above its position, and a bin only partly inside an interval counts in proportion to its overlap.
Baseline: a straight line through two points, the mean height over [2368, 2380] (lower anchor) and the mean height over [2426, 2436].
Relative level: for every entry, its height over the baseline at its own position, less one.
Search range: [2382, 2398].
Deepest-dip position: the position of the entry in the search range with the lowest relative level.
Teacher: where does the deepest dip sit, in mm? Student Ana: 2383.0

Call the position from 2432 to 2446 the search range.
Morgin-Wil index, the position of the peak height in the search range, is 2445.0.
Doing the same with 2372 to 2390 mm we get 2377.0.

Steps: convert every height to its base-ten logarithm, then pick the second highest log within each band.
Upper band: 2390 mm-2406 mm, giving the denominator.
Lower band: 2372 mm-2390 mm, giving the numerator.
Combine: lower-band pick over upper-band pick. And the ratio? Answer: 1.00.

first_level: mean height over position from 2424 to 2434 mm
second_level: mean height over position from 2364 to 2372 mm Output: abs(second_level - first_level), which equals 5.5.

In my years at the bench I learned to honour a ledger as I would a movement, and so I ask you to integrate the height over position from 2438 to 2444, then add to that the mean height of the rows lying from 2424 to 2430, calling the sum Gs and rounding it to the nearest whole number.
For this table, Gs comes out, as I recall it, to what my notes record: 70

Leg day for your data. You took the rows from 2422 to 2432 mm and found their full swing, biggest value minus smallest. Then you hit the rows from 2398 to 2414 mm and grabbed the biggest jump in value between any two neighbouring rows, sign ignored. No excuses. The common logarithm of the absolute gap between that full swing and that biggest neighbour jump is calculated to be 0.08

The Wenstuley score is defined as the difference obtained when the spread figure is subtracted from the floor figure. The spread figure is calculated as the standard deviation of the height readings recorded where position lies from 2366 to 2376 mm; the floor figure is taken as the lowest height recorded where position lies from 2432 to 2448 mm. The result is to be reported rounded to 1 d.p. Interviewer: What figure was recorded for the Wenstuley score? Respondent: 9.0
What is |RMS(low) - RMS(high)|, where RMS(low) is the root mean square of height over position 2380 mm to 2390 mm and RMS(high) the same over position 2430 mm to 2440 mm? 6.2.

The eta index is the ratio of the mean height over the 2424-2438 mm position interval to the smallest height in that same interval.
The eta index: 1.167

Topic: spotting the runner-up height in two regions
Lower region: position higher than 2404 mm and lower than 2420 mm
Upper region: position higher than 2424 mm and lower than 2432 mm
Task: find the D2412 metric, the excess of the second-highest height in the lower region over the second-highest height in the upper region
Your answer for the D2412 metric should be 3.6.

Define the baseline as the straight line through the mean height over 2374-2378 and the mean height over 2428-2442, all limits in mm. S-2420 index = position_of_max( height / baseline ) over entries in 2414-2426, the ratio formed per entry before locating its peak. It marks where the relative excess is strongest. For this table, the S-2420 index 2415.0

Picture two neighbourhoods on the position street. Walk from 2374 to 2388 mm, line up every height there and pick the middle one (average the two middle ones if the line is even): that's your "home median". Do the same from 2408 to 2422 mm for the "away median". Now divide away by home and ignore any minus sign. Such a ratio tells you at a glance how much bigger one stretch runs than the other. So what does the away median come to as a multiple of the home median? 0.93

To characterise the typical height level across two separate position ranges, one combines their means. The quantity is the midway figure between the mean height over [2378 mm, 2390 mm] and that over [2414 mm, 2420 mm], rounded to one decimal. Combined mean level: 15.4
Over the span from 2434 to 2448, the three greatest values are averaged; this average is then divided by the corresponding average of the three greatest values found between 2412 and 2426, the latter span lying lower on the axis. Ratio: 0.72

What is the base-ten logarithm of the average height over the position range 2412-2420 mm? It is 1.171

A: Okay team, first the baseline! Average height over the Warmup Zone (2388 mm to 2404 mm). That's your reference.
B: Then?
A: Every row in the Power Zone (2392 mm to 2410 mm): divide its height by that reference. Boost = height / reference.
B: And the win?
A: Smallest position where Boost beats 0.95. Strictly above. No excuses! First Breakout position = 2393.0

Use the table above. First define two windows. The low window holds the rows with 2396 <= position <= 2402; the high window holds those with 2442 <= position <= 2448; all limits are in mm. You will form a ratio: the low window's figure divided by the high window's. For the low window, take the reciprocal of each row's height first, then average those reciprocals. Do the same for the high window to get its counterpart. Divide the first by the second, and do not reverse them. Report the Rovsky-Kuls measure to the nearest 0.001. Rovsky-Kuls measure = 0.666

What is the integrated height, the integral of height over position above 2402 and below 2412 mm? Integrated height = 155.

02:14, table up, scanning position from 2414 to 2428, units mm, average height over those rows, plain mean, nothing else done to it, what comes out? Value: 13.7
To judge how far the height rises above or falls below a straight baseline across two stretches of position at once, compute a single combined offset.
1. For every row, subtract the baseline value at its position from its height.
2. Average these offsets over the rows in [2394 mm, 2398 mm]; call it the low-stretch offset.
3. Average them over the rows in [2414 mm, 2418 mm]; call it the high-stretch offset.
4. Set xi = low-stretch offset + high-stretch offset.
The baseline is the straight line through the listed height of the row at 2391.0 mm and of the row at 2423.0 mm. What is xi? 2.22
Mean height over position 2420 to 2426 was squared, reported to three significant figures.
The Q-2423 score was 176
